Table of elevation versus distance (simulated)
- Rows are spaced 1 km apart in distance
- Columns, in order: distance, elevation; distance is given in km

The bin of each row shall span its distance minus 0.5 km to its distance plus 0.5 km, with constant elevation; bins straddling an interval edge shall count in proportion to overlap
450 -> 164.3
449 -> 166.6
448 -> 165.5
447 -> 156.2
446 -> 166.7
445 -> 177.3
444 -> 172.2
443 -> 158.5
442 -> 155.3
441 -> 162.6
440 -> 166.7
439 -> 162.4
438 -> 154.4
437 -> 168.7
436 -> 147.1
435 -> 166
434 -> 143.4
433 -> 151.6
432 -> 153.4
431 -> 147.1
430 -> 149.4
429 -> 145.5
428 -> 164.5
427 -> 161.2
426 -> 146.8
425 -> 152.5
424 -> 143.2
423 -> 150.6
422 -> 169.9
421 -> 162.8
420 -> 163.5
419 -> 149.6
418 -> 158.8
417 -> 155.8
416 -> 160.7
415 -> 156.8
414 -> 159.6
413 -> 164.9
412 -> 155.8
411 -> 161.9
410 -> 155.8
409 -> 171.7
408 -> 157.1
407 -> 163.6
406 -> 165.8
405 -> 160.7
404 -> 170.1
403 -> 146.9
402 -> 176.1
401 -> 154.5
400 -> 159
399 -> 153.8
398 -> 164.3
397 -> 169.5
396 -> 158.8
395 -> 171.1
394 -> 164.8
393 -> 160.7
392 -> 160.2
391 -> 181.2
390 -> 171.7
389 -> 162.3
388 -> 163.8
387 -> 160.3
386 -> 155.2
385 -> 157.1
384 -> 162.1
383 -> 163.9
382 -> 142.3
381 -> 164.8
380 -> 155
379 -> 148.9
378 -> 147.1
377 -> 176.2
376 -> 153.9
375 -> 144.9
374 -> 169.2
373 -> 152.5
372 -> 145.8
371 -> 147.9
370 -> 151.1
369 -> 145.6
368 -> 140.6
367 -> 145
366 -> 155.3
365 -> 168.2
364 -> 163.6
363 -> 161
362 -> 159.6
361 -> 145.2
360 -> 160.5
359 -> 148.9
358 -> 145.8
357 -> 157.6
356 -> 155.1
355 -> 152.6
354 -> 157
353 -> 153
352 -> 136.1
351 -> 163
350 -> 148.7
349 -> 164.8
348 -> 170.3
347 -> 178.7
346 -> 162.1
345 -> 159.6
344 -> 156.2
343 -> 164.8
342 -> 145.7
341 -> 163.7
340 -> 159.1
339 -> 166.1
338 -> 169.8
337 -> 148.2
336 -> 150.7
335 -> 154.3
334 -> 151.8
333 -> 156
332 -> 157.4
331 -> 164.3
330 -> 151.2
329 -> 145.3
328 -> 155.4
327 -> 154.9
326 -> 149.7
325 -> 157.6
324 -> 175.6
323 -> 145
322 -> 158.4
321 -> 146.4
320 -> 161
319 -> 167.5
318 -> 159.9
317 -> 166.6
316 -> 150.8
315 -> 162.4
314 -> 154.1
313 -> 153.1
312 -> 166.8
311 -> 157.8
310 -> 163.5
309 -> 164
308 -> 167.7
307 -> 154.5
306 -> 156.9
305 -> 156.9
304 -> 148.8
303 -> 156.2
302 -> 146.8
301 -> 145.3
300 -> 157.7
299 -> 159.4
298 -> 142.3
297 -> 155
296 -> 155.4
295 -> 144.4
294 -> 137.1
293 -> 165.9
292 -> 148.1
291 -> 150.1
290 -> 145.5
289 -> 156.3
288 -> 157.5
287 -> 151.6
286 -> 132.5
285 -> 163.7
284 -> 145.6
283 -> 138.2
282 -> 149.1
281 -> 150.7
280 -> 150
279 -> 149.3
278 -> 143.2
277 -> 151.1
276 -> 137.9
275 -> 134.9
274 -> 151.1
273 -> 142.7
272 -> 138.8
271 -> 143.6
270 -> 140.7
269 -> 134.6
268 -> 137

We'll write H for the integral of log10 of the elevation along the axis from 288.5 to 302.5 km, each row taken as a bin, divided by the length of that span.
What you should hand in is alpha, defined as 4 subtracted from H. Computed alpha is -1.82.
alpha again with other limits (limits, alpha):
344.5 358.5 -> -1.80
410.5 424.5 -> -1.80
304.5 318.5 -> -1.80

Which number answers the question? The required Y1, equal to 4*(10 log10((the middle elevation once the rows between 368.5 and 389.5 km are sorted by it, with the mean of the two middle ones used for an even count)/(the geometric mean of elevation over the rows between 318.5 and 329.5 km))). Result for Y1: -0.09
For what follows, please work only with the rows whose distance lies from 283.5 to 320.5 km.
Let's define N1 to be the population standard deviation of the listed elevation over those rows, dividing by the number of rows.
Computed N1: 8.5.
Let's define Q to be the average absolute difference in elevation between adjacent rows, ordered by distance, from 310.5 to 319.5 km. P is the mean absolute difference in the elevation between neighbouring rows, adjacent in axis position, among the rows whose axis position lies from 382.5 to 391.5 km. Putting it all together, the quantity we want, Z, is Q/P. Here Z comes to 1.95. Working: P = 4.7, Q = 9.2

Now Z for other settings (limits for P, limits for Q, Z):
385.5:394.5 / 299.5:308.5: 1.00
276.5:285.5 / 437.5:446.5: 1.05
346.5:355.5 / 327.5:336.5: 0.49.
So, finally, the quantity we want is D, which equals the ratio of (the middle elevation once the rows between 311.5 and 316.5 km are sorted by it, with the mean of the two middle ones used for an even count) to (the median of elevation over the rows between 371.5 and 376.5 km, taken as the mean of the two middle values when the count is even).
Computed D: 1.01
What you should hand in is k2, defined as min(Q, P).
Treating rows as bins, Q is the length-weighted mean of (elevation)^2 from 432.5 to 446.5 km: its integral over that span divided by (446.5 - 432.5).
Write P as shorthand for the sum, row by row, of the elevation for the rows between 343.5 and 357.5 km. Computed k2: 2215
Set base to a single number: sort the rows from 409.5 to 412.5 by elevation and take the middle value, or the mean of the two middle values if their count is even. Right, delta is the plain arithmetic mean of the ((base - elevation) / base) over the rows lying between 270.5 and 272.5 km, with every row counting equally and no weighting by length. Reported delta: 0.094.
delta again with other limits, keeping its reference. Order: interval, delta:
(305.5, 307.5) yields 0.001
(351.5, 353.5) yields 0.072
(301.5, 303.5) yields 0.028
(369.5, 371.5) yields 0.040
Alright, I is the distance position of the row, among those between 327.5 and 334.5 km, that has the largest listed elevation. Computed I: 331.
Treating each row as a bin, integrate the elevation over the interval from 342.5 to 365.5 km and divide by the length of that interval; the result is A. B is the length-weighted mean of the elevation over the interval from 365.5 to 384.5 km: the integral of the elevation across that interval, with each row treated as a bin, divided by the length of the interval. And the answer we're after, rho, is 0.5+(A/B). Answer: 1.53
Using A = 158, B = 153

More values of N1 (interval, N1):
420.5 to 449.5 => 9.3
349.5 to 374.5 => 8.3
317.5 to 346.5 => 7.6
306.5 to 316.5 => 5.8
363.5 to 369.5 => 10.2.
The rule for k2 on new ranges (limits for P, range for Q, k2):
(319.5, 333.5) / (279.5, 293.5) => 2178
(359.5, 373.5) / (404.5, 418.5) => 2142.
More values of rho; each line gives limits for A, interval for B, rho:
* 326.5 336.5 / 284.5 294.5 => 1.52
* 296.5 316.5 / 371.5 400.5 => 1.47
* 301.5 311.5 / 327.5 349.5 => 1.49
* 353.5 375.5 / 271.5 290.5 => 1.54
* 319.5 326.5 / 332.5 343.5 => 1.49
